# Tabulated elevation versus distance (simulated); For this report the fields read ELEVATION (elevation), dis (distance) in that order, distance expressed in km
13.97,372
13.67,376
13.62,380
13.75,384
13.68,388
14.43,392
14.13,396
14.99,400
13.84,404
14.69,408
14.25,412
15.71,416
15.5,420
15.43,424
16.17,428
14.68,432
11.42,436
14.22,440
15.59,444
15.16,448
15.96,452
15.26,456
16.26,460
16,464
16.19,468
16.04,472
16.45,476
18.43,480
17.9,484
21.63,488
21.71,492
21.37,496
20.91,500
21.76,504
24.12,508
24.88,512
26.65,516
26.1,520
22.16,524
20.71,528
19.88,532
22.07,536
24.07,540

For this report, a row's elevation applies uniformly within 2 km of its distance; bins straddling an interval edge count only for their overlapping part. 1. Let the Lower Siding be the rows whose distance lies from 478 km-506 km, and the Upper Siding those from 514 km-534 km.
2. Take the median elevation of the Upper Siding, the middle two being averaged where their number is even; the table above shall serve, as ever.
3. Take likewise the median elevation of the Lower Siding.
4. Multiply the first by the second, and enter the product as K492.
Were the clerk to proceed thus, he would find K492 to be 474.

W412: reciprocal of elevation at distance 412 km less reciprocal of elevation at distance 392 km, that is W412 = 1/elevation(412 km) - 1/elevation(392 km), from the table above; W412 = 0.001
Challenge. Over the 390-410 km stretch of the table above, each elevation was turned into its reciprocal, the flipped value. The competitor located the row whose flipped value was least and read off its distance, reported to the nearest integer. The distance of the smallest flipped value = 400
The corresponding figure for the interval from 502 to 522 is 516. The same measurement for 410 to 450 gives 428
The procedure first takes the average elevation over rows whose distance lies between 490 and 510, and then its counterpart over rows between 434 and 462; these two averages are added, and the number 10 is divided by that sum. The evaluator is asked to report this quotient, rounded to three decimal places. 0.272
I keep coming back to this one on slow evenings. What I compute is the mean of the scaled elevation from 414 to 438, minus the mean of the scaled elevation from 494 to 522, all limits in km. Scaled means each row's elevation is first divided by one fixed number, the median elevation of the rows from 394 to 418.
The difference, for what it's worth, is -0.61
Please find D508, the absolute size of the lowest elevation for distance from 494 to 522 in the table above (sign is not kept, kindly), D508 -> 21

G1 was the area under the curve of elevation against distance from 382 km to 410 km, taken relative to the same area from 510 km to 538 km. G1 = 0.613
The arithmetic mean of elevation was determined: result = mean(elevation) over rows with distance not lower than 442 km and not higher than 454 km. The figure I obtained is 15.6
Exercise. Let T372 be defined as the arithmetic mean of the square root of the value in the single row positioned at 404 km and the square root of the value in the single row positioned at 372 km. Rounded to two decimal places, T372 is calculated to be 3.73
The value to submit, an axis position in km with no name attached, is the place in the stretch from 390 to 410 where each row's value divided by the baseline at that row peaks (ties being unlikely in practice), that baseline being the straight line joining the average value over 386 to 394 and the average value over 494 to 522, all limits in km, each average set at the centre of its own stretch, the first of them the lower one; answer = 392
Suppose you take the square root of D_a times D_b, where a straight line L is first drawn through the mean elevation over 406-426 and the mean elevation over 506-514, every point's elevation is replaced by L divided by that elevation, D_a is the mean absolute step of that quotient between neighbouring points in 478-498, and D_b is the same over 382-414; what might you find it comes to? 0.058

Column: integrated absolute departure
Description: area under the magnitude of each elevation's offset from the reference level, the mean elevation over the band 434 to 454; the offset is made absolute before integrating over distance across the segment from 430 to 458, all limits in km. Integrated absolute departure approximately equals 30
